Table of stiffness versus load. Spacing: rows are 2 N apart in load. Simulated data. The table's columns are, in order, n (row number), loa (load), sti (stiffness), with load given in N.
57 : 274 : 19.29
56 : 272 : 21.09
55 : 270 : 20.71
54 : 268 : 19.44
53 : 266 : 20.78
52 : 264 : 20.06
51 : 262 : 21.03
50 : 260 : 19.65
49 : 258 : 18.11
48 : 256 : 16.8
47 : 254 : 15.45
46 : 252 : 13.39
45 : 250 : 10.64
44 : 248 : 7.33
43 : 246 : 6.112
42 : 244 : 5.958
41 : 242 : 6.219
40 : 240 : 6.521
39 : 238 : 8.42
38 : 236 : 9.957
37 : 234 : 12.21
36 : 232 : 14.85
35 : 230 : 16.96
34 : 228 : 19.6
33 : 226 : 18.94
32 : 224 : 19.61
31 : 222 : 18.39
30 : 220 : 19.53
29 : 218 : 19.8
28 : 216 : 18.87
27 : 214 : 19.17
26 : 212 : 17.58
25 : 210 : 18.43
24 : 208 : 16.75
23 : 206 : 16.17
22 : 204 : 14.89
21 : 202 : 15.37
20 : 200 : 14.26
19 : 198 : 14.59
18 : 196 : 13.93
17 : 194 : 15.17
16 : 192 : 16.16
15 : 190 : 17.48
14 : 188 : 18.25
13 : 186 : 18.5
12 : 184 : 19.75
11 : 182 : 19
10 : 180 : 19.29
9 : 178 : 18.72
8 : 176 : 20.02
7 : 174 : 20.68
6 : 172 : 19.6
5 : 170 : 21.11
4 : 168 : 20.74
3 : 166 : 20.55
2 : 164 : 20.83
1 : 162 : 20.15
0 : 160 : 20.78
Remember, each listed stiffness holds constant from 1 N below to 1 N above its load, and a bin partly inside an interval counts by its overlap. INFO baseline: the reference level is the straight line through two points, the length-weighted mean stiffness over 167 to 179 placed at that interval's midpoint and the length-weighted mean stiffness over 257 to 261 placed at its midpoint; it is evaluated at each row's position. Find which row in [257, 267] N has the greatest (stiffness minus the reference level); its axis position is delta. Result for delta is 262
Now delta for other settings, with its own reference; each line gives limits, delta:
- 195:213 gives 210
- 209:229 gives 218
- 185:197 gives 186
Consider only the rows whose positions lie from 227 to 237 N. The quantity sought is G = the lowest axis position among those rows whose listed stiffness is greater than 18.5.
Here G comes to 228 N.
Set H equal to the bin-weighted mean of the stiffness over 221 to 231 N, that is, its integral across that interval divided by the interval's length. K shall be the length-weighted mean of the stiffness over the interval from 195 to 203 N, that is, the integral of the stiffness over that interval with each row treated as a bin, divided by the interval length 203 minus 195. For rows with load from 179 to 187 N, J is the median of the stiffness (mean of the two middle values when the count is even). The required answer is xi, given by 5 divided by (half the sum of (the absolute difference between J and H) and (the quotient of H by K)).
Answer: 5.8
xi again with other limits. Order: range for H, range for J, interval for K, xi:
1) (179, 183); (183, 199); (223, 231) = 3.0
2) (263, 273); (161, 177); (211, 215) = 7.6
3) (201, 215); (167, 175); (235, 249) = 1.6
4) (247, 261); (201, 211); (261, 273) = 4.2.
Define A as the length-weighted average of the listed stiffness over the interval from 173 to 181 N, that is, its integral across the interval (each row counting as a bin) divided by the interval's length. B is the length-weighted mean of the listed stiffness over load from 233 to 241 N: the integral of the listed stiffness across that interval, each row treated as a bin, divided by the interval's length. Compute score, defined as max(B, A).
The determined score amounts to 19.7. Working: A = 19.7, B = 9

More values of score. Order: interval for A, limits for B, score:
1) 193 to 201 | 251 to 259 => 15.9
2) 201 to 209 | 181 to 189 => 18.9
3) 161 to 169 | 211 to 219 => 20.6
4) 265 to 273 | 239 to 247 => 20.5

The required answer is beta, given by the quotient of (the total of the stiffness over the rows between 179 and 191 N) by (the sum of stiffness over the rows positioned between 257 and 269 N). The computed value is 0.94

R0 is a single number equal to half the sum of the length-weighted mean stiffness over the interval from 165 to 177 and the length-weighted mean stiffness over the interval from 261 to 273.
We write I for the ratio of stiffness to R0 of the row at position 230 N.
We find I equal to 0.83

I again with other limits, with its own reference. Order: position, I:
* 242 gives 0.30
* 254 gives 0.75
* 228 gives 0.96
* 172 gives 0.96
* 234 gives 0.60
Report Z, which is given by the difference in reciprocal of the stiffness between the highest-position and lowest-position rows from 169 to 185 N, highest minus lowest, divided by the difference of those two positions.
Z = 0.0002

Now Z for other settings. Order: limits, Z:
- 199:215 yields -0.0013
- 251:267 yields -0.0019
